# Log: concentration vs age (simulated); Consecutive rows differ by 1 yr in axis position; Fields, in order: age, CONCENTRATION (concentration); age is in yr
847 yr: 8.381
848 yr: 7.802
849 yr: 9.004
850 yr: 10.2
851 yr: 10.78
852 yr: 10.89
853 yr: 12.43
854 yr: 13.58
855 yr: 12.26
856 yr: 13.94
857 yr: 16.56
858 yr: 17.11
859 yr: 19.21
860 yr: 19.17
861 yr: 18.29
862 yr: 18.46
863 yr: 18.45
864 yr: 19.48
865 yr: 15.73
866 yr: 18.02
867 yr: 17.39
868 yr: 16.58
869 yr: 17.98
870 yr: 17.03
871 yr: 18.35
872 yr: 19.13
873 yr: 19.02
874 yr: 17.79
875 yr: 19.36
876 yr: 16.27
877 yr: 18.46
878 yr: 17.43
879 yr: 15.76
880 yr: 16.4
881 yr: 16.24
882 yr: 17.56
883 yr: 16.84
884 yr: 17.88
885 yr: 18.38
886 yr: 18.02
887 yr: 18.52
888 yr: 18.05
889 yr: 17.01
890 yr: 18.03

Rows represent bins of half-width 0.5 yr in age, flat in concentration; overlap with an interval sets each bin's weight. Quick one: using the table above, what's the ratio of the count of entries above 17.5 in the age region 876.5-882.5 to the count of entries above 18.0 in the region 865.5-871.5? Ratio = 1.0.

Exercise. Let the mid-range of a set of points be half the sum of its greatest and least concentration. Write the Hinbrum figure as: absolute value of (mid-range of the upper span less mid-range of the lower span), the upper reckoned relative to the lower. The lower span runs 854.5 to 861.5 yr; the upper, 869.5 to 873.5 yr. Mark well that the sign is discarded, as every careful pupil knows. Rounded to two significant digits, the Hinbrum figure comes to 2.3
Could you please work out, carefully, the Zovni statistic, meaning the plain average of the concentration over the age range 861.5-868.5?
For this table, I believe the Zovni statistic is 17.7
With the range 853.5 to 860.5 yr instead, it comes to 16.0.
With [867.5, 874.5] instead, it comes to 18.0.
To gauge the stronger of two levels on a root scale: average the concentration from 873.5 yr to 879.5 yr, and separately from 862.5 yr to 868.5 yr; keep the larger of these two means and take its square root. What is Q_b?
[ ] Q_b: 4.20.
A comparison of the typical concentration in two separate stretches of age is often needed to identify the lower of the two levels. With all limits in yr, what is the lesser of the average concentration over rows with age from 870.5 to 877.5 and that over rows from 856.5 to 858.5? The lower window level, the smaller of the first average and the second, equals 17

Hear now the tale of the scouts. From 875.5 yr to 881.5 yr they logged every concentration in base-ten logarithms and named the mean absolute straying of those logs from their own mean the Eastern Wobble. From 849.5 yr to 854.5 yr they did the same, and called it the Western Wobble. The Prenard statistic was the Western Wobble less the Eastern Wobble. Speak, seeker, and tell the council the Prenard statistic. 0.022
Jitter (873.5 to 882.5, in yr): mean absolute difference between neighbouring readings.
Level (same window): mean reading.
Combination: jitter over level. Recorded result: 0.085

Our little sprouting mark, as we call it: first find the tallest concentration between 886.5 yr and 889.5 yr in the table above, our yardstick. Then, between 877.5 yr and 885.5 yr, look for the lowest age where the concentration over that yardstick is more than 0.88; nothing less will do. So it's 878 yr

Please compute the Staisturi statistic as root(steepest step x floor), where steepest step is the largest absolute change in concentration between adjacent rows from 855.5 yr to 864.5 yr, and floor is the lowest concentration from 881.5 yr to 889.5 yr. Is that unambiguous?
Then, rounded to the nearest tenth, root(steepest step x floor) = 6.6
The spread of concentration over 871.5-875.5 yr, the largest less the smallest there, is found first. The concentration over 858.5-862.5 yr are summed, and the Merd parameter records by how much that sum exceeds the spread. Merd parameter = 74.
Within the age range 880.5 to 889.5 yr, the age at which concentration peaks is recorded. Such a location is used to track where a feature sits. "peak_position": 887 yr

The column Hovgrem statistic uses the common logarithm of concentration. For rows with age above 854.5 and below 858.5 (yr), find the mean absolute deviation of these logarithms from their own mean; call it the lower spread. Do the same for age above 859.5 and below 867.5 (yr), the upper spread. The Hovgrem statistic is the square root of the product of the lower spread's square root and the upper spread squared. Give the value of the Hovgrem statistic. 0.0096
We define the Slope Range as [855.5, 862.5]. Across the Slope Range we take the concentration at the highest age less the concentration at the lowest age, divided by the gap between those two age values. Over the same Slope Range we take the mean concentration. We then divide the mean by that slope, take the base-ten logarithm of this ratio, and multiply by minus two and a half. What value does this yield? -3.4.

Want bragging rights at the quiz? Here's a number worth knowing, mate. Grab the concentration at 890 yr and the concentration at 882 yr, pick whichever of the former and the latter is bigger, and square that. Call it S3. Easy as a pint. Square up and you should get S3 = 325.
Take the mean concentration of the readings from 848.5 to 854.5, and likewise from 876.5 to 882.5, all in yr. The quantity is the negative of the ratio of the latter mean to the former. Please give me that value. -1.5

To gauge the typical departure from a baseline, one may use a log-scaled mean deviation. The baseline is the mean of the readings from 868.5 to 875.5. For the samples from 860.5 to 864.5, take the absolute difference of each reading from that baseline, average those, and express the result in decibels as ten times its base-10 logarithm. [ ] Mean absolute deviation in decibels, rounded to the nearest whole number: -5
